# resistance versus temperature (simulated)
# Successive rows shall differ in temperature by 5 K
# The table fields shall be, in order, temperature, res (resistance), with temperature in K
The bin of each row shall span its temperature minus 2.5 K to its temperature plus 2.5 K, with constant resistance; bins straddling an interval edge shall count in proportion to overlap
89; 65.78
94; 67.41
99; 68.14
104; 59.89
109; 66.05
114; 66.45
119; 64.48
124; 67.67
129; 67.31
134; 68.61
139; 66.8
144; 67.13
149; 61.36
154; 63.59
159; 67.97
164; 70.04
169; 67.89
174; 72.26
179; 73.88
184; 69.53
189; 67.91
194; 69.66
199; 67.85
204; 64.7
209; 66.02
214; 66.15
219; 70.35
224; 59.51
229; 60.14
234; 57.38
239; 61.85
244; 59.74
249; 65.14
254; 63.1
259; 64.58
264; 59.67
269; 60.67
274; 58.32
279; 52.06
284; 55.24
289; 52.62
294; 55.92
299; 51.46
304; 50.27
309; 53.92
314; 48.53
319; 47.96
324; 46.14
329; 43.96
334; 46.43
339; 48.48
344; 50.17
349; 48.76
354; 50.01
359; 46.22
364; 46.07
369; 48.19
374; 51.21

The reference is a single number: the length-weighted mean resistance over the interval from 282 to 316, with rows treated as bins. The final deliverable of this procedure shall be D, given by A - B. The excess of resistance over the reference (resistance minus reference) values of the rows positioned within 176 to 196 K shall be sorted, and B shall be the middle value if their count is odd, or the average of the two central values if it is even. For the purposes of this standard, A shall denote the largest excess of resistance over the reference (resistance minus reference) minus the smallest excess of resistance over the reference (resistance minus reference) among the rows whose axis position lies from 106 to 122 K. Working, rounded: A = 2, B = 17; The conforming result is -15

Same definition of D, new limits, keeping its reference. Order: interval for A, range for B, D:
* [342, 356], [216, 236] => -6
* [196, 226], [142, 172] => -4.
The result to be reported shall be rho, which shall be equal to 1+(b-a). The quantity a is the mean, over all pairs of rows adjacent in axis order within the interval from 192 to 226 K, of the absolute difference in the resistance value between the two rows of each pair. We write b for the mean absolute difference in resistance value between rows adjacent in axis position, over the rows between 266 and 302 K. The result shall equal 1.12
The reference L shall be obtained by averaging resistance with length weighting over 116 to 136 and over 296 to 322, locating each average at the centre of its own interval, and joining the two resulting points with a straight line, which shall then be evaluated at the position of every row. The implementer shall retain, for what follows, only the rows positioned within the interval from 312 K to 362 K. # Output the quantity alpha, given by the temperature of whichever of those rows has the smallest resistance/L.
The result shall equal 329 K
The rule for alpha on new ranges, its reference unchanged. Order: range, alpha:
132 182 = 149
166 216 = 169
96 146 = 104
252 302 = 279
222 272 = 234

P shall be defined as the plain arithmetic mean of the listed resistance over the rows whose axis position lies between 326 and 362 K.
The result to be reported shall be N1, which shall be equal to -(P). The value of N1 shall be -48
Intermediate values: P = 48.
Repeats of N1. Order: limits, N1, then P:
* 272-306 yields -54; 54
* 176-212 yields -69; 69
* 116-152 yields -66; 66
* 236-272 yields -62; 62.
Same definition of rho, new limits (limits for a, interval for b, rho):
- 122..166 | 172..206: 1.10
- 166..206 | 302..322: 1.54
